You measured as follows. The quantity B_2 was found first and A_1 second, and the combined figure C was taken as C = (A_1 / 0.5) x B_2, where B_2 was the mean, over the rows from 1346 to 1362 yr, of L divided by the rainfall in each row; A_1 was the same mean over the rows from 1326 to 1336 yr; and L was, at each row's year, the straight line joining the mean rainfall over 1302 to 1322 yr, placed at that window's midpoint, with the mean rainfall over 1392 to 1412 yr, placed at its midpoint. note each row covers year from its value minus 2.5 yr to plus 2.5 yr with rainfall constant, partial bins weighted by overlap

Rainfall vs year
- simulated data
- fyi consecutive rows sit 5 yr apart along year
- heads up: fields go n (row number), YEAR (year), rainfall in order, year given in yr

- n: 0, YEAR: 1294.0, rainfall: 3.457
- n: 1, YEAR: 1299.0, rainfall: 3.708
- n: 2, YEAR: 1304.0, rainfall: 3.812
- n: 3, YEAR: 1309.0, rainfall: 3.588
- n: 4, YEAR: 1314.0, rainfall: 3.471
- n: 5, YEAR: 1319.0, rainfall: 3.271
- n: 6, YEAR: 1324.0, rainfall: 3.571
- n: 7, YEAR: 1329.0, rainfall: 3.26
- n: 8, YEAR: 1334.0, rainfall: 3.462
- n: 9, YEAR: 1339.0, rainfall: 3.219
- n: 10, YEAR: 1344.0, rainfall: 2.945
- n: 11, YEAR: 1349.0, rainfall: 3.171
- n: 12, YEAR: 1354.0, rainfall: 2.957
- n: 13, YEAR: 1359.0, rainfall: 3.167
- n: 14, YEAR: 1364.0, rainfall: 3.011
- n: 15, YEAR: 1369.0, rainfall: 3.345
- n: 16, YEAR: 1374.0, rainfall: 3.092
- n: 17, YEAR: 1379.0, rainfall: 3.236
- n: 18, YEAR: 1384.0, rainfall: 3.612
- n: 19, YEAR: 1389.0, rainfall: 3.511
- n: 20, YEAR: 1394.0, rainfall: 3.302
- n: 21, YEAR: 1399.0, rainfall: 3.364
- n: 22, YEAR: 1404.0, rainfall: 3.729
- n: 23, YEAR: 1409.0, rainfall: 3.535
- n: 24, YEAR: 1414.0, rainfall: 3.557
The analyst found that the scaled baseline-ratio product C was 2.38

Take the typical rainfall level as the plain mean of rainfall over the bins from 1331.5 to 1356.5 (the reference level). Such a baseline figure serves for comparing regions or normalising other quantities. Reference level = 3.15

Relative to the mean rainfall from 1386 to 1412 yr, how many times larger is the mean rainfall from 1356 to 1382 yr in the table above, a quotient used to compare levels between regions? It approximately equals 0.91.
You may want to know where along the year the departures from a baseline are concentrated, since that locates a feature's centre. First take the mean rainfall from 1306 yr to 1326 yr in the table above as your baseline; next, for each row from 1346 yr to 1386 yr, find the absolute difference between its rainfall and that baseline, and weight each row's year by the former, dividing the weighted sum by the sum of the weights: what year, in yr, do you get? 1363.8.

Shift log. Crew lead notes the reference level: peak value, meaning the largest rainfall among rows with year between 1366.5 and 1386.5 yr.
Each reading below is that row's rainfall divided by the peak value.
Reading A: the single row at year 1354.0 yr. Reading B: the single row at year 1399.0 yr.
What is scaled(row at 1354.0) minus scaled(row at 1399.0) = -0.11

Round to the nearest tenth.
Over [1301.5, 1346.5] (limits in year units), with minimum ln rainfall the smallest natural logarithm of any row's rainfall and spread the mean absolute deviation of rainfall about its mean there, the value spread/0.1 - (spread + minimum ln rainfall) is 0.7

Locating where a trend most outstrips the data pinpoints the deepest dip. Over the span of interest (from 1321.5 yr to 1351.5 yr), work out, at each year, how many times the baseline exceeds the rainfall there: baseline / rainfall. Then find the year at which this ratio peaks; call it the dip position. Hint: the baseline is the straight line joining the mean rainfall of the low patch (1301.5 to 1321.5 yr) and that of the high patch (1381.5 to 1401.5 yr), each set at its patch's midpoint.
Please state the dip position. 1344.0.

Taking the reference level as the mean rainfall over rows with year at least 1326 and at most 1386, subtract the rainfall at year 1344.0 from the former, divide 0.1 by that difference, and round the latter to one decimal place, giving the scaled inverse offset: 0.4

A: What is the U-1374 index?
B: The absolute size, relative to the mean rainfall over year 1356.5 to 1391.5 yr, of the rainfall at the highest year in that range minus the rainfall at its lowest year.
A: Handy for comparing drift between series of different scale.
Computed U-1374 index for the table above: 0.10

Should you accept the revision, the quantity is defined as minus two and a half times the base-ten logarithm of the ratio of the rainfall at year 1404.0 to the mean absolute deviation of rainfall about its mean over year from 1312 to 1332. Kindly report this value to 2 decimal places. -3.66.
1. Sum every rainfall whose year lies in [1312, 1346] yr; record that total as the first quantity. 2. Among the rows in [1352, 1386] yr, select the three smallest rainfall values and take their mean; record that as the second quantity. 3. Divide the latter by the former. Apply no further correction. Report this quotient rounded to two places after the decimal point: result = 0.13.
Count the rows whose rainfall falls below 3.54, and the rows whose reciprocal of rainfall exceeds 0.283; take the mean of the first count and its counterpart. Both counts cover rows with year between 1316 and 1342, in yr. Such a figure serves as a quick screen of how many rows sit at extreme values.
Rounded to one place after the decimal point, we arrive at 4.0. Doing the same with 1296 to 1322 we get 2.0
